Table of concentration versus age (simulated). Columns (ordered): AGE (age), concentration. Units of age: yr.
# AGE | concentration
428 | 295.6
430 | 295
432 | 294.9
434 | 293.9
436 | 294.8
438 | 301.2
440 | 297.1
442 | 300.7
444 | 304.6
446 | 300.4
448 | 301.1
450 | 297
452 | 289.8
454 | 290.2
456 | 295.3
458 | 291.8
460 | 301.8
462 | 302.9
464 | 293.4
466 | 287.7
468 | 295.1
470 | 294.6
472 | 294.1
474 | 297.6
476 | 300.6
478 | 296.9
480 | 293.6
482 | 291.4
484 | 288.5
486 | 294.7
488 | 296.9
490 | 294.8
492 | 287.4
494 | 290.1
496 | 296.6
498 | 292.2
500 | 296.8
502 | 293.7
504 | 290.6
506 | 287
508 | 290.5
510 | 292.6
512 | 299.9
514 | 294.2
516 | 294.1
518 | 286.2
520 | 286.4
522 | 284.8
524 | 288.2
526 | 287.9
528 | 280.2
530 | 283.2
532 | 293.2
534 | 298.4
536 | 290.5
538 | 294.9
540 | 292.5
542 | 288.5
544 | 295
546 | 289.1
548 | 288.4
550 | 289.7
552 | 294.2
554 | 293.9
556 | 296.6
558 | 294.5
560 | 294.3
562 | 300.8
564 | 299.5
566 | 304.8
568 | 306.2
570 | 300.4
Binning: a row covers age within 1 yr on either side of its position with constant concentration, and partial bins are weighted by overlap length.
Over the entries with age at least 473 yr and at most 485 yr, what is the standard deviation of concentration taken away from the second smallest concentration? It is 287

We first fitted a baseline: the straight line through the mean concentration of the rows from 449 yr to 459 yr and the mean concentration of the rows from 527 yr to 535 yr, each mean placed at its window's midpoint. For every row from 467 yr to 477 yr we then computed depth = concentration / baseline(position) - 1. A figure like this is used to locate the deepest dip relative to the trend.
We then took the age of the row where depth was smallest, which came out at 472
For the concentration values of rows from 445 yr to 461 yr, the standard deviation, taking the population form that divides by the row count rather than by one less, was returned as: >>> 4.6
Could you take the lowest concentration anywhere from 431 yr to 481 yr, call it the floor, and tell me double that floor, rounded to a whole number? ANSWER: 575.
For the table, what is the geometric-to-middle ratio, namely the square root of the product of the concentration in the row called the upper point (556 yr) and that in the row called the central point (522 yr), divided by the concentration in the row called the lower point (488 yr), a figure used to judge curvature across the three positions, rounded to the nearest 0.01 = 0.98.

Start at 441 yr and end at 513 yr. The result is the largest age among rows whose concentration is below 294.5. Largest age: 510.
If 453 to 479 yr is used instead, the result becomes 472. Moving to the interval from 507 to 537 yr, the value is 536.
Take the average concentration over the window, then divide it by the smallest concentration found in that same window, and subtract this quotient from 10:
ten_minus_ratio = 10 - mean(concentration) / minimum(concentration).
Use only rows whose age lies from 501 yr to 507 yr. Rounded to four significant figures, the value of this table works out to 8.988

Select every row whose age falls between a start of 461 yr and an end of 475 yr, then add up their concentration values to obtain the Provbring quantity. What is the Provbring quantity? 2065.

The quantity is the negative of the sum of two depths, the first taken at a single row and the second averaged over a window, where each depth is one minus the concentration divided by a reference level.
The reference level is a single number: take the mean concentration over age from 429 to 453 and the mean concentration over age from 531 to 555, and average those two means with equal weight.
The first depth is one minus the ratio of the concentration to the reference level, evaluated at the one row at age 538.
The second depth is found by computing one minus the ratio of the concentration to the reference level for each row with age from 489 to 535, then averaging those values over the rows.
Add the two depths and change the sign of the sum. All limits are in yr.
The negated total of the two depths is -0.014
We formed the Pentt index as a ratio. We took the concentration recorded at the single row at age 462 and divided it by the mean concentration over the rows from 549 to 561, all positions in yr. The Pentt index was 1.03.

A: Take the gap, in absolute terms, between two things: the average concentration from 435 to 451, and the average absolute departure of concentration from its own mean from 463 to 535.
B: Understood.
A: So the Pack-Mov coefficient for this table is 296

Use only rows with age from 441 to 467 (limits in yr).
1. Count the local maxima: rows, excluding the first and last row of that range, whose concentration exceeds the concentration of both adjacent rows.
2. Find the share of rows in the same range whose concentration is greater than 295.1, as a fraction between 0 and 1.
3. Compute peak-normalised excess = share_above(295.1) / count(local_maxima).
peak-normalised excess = 0.15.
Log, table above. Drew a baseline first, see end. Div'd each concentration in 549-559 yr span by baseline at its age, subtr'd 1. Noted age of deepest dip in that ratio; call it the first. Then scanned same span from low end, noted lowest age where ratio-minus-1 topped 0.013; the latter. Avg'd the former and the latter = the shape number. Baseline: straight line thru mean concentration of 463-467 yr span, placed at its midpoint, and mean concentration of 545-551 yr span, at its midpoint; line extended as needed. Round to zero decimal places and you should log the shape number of 551 yr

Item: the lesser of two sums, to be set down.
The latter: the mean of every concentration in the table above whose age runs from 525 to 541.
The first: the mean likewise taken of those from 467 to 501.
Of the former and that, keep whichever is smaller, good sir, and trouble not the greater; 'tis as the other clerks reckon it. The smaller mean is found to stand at 290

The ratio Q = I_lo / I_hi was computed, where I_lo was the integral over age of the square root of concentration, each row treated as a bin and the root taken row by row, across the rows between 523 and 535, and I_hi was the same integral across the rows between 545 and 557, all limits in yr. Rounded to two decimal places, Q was 0.99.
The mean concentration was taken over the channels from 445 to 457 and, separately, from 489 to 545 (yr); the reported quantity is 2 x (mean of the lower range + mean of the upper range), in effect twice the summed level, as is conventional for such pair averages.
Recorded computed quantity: 1173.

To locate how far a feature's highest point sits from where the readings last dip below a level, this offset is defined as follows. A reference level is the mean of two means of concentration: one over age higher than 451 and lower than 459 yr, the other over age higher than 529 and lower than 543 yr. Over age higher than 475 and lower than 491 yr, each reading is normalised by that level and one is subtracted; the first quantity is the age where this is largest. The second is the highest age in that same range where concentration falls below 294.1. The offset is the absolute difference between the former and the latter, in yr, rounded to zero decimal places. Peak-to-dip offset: 8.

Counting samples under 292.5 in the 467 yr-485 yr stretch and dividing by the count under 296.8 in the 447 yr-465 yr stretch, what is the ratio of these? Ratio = 0.40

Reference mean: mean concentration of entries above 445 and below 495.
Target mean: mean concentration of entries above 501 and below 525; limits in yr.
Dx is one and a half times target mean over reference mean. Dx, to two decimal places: 1.48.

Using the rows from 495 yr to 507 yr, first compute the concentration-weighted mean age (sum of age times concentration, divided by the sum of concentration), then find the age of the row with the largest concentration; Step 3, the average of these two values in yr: 500.5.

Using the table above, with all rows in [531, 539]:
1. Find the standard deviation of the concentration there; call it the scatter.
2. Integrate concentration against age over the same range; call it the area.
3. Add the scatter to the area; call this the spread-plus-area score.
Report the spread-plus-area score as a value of 2357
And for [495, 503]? 2361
